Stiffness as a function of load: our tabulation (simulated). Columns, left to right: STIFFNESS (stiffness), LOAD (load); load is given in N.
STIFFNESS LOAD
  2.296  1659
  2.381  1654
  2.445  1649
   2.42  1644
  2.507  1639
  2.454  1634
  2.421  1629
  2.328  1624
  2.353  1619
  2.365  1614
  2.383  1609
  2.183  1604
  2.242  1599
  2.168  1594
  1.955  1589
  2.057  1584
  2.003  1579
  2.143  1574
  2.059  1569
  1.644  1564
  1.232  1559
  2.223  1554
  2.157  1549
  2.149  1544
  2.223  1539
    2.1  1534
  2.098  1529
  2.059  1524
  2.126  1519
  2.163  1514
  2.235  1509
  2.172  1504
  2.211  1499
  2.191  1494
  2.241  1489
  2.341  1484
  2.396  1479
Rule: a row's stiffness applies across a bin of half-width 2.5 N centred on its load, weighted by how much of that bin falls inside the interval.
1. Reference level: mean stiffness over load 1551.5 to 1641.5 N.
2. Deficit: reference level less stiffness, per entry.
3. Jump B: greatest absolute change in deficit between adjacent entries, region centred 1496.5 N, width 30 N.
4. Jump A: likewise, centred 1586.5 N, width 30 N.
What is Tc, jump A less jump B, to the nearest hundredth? 0.11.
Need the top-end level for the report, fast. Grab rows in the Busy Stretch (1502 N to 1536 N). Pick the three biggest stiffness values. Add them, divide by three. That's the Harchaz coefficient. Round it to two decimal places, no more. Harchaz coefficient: 2.19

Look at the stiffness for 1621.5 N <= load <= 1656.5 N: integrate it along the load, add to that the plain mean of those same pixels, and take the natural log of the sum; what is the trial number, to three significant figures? 4.47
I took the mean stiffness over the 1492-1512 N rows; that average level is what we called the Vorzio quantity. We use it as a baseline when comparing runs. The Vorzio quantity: 2.20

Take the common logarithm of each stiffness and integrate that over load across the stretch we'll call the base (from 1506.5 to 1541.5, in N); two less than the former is 10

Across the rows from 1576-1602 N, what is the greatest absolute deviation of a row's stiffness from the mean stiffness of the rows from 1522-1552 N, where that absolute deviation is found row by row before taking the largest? 0.18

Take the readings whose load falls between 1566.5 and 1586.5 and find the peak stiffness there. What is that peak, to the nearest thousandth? 2.143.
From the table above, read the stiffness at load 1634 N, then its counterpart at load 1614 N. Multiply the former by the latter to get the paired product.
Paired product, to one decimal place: 5.8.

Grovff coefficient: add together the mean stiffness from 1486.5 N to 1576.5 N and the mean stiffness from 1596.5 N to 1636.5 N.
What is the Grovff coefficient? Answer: 4.42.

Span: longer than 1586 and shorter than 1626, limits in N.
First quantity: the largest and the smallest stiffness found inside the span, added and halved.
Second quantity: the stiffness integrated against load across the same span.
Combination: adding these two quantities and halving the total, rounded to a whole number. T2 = 46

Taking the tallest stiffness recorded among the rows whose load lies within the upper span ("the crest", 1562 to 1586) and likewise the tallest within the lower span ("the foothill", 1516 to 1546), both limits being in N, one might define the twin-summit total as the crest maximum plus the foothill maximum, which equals 4.37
